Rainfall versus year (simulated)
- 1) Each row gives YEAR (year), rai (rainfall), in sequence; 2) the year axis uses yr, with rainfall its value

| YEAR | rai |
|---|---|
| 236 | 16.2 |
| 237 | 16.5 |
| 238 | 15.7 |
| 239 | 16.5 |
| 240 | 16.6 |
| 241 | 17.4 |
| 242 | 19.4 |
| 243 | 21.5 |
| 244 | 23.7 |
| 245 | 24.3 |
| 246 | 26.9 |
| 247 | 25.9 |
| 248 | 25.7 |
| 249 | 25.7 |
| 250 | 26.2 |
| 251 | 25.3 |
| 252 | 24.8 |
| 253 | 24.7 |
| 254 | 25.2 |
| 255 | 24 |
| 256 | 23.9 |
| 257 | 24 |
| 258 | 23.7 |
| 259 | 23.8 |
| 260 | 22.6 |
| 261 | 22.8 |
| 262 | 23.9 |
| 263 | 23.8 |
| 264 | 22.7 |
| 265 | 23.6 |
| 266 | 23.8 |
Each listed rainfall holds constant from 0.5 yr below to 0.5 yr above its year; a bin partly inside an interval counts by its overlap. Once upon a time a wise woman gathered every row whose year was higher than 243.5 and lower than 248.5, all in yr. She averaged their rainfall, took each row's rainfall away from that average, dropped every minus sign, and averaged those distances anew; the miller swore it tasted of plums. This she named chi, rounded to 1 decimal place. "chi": 1.0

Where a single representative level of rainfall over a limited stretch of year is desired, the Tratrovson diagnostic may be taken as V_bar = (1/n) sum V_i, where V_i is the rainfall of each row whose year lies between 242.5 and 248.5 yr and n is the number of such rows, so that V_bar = 24.7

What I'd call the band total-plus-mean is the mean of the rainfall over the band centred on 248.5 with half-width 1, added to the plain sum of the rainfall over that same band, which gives 77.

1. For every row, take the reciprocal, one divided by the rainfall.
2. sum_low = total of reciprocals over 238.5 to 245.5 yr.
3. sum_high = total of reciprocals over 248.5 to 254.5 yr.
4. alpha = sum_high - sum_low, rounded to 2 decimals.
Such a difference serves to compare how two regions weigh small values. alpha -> -0.12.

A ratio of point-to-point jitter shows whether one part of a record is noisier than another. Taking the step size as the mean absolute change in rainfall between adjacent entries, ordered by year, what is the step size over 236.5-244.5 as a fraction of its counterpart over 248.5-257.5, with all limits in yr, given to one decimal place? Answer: 2.6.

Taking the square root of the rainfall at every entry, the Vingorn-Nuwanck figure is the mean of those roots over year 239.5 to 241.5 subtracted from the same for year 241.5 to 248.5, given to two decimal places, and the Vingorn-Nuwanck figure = 0.76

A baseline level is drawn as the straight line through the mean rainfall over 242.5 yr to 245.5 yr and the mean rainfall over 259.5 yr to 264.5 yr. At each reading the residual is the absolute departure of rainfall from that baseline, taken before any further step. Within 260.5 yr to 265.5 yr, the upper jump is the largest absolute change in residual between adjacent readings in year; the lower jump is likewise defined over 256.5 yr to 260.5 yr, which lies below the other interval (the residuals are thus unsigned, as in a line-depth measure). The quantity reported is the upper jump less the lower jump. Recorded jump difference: 0.1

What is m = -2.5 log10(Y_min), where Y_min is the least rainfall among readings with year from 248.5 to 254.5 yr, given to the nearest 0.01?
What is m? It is -3.48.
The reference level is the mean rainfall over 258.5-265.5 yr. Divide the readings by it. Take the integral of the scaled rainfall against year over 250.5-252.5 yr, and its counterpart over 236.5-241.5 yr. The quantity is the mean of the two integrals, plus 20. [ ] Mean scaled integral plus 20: 22.8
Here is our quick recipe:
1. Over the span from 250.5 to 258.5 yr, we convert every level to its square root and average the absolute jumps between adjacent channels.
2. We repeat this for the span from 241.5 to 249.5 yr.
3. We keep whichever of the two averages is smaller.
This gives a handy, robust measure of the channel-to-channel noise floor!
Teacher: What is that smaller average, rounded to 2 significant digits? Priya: 0.040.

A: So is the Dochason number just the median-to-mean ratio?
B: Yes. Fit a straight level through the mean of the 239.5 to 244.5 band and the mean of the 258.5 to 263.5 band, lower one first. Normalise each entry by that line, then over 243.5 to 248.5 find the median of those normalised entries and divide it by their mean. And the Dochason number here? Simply 1.00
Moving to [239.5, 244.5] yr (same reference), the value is 0.99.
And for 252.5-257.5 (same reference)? 0.98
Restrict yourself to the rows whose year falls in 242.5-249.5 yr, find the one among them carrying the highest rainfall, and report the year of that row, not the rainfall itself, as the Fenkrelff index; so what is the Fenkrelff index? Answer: 246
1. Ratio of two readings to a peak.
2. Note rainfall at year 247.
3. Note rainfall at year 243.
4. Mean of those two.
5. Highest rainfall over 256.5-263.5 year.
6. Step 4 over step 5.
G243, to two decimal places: 0.99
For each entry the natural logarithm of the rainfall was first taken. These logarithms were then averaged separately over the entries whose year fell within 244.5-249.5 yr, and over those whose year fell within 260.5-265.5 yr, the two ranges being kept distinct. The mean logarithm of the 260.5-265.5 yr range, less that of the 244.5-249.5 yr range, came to -0.10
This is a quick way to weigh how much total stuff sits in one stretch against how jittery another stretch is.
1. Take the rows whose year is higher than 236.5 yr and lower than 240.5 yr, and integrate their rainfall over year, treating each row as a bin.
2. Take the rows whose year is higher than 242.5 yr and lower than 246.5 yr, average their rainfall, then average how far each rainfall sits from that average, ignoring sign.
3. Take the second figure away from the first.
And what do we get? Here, 64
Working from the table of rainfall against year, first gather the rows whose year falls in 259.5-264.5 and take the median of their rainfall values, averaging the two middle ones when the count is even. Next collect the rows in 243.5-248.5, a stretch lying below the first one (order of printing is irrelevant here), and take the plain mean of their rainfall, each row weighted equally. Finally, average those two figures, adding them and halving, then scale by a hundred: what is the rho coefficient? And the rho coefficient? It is 2405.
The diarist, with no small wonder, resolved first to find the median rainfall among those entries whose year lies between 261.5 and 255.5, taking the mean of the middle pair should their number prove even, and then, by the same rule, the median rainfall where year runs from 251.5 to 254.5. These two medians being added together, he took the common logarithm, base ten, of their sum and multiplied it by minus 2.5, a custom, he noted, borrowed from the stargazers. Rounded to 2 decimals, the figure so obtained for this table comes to -4.22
